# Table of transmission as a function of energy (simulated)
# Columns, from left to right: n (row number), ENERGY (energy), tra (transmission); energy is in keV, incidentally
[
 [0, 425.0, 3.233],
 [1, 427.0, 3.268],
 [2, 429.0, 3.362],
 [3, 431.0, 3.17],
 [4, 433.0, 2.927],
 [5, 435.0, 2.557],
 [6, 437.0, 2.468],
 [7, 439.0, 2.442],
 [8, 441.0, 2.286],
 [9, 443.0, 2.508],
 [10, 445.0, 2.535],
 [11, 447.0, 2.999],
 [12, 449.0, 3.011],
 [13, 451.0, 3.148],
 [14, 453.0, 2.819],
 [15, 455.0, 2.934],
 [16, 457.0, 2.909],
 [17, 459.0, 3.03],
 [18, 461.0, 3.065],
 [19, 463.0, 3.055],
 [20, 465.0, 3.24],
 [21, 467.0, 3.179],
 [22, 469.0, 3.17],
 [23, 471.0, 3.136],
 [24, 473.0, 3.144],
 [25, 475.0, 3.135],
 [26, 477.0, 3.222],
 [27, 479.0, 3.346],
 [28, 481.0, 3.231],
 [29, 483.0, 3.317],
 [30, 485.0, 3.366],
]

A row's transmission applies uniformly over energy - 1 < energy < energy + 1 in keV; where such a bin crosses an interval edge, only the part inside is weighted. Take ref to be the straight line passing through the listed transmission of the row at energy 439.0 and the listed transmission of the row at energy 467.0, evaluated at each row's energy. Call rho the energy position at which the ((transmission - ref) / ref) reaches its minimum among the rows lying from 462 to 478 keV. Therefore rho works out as 475.0 keV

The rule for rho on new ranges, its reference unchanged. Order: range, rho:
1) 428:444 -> 441.0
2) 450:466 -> 463.0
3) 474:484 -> 481.0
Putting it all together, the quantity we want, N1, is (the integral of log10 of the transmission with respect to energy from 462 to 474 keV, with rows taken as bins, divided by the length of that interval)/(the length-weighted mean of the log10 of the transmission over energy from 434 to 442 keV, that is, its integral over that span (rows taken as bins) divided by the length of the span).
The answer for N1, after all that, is 1.29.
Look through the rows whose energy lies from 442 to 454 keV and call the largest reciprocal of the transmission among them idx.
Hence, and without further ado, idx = 0.399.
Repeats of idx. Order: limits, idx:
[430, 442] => 0.437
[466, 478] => 0.319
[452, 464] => 0.355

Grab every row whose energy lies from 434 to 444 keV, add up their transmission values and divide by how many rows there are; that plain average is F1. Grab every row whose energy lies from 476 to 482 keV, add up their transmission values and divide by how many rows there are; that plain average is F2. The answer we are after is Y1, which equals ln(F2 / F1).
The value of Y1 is 0.287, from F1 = 2.5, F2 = 3.27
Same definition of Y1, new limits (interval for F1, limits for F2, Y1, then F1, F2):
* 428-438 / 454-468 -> 0.054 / 2.9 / 3.06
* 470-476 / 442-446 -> -0.219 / 3.1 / 2.52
